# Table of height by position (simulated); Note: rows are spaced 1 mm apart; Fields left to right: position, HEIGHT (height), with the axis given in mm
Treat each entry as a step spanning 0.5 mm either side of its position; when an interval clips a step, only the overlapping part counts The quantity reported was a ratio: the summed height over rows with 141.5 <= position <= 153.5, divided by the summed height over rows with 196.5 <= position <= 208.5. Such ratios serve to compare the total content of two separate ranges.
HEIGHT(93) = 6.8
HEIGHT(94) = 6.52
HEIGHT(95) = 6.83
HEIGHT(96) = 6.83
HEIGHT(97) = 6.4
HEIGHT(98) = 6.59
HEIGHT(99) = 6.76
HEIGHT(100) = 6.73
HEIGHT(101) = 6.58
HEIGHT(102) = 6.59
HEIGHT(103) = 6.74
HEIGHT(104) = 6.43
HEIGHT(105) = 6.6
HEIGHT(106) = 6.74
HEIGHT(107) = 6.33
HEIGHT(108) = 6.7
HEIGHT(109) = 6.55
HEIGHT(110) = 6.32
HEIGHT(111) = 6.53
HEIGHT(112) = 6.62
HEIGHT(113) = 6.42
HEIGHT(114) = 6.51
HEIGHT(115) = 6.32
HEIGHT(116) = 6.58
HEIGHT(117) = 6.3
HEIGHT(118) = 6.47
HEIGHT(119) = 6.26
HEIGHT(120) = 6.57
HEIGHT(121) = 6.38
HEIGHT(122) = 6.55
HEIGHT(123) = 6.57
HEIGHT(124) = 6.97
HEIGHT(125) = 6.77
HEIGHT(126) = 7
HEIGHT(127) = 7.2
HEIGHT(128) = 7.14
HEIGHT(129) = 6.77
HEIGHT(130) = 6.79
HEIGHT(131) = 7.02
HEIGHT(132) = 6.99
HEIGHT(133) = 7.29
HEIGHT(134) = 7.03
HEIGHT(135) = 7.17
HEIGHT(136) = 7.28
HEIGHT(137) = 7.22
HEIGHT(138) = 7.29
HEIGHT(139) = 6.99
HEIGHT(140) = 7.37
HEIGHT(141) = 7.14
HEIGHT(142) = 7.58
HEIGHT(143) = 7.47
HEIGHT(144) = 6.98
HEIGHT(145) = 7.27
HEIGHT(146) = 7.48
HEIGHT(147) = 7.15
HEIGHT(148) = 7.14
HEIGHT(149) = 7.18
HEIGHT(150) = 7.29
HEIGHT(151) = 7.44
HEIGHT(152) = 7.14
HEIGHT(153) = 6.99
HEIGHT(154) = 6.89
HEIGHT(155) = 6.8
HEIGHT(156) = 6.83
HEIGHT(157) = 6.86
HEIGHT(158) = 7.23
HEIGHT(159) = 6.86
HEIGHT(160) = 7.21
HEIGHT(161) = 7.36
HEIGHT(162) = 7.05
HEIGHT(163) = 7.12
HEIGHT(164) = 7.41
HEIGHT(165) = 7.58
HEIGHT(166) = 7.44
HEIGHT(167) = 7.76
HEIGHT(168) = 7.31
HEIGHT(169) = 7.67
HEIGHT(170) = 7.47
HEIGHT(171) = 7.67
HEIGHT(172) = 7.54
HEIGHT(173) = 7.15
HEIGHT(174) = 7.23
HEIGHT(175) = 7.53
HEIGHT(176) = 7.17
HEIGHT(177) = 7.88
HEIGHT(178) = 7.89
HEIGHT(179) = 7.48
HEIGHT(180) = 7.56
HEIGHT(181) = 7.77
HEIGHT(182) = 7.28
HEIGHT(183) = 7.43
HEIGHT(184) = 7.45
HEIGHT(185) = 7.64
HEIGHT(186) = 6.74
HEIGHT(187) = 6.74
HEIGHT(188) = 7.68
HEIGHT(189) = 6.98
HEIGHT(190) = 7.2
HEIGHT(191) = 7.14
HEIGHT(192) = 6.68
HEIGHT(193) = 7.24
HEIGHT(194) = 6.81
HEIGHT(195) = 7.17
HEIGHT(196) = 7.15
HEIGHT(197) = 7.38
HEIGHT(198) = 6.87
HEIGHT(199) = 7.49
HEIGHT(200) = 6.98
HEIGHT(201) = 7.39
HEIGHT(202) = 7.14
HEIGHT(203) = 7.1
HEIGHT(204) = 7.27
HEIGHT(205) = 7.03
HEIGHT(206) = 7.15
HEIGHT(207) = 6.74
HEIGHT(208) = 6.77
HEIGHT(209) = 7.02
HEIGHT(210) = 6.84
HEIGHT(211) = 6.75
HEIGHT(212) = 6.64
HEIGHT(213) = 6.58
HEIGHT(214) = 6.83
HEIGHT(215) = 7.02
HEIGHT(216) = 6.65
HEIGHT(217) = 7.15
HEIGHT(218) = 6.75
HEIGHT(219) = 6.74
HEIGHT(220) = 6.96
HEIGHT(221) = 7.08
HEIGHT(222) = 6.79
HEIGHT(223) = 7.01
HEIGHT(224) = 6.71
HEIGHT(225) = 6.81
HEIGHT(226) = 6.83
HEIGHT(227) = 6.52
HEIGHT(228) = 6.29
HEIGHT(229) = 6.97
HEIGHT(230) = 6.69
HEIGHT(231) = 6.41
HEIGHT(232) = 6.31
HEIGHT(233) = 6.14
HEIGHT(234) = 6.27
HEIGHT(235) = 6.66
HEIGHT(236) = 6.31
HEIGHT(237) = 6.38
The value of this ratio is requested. 1.02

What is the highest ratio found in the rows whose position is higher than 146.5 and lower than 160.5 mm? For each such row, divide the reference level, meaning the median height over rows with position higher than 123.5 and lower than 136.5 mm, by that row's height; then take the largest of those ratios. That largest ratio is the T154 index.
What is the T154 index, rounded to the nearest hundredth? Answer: 1.03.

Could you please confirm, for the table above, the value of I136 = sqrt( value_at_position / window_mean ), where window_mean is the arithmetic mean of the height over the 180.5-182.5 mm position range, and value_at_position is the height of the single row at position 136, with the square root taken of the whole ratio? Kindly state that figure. 0.98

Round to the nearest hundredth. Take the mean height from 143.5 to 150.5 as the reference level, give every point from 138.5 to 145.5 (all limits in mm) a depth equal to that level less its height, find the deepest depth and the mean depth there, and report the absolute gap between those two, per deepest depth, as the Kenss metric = 1.19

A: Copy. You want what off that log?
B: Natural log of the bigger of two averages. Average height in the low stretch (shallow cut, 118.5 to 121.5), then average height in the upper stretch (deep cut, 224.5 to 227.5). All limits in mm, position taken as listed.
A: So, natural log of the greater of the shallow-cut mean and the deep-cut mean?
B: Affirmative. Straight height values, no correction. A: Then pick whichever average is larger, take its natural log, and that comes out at 1.905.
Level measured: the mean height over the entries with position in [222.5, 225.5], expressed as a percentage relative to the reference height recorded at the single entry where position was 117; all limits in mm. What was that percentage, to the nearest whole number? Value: 109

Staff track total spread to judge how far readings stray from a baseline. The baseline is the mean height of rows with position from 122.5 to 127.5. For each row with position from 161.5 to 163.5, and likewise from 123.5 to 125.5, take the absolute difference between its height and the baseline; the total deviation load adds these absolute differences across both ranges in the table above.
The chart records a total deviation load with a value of 0.57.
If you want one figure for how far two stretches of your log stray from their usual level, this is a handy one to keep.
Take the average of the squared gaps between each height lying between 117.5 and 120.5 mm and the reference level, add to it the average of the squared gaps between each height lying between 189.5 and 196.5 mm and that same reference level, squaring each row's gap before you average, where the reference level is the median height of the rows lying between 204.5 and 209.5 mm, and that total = 0.40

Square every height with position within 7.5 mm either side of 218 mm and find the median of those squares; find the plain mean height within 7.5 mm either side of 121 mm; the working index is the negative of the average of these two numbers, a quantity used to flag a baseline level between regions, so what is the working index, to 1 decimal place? -26.4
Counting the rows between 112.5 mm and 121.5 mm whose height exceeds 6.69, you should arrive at 0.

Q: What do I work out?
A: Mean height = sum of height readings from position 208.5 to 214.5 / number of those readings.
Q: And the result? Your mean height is 6.8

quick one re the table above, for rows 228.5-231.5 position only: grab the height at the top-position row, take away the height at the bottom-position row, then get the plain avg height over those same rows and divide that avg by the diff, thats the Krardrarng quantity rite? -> -12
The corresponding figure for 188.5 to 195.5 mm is 37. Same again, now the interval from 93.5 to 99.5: 28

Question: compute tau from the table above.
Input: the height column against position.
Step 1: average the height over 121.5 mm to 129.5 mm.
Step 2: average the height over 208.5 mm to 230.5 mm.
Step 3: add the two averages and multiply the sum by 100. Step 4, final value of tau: 1367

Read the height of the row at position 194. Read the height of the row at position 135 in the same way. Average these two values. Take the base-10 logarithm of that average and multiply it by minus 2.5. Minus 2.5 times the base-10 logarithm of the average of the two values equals -2.11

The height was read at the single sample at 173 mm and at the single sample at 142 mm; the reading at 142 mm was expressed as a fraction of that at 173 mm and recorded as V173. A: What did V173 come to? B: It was 1.06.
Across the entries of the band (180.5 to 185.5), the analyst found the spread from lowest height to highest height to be 0.49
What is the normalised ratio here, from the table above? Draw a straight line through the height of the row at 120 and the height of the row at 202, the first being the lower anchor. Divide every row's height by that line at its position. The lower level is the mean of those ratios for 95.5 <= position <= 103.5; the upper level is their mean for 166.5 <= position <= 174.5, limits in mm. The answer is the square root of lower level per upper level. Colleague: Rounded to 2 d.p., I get 0.98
